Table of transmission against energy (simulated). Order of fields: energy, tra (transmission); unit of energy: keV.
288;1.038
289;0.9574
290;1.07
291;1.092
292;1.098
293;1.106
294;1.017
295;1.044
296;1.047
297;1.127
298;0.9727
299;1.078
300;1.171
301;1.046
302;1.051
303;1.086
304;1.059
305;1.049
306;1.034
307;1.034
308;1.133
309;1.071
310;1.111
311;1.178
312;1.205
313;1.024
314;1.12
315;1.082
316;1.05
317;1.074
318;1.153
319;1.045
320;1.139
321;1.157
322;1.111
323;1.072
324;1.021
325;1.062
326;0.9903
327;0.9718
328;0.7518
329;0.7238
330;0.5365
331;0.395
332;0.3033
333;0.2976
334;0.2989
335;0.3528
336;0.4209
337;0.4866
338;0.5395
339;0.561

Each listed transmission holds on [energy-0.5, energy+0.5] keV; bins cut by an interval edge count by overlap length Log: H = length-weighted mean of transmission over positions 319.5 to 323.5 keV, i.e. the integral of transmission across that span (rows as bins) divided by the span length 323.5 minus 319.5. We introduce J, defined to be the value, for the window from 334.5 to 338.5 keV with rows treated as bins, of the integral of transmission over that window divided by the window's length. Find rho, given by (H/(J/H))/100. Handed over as 0.028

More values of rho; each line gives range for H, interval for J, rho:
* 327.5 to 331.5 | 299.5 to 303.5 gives 0.003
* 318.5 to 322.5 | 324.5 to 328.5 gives 0.013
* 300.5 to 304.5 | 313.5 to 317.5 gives 0.010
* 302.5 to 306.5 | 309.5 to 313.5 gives 0.010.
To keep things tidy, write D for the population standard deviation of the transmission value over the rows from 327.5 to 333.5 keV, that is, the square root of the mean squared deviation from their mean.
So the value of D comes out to 0.19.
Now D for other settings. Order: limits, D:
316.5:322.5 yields 0.04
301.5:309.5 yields 0.03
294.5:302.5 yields 0.06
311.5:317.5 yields 0.06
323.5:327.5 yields 0.03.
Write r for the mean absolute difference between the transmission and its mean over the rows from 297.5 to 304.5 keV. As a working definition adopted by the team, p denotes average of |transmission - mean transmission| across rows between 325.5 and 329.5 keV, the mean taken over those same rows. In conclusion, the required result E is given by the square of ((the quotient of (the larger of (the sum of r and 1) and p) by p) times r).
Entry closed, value 0.1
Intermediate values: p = 0.122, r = 0.039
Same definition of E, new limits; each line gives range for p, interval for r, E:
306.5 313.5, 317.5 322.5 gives 0.4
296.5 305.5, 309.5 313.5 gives 2.8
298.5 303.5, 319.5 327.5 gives 2.9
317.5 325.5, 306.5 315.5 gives 1.2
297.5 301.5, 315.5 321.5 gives 0.7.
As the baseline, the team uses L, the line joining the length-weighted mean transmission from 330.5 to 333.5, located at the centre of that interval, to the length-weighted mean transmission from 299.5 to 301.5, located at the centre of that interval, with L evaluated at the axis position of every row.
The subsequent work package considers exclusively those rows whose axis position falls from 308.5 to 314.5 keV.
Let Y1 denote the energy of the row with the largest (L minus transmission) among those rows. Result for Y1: 309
